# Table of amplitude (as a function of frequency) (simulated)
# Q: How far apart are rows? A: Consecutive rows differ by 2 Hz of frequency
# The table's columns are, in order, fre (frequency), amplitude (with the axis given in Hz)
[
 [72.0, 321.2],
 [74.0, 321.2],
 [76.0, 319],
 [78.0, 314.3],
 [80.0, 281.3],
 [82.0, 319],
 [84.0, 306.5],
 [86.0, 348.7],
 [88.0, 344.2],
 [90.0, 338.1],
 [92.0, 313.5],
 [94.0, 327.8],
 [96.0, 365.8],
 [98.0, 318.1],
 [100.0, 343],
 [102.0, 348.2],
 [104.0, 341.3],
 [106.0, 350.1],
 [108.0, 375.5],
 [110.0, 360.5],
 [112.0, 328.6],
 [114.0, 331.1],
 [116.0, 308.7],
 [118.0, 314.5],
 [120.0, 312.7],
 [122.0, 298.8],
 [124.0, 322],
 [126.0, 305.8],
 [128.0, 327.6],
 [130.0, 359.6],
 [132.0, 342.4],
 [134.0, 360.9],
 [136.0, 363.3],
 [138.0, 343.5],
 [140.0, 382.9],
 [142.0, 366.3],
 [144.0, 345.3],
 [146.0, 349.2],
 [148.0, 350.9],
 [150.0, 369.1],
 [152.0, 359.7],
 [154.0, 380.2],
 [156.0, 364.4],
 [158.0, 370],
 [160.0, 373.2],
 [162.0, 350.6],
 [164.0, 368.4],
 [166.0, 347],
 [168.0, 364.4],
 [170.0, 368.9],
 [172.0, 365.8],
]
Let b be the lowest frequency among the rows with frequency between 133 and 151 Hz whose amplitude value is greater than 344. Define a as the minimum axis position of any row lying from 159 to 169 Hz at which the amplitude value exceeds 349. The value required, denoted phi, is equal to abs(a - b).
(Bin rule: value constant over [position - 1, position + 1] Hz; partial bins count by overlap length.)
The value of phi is 26 Hz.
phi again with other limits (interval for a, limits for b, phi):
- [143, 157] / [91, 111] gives 50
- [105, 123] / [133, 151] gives 28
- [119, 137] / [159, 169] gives 30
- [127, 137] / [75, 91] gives 44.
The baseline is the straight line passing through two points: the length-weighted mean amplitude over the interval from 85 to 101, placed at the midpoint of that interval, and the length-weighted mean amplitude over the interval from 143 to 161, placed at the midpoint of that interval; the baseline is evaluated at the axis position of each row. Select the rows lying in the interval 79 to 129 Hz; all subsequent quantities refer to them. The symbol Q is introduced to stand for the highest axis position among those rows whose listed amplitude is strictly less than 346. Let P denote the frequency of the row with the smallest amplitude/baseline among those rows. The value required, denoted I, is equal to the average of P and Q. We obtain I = 104 Hz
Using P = 80.0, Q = 128.0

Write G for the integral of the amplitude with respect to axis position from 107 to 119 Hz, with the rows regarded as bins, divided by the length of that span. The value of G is 336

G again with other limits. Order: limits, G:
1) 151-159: 369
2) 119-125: 311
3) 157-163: 365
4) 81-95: 328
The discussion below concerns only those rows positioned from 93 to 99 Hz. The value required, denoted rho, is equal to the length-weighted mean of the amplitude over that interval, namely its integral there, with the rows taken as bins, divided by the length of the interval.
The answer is 337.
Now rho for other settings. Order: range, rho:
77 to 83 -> 305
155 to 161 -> 369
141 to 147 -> 354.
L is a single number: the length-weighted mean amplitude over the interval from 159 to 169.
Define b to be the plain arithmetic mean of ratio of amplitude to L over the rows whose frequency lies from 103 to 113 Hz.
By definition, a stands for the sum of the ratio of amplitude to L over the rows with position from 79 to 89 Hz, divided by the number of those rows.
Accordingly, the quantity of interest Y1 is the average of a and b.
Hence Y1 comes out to 0.93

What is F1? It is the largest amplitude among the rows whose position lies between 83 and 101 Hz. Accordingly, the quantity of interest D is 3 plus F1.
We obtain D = 369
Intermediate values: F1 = 365.8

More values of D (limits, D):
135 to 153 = 386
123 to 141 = 386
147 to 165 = 383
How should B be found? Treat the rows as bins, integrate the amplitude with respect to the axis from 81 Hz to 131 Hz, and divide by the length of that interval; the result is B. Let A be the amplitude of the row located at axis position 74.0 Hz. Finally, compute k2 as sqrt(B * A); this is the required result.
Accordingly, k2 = 327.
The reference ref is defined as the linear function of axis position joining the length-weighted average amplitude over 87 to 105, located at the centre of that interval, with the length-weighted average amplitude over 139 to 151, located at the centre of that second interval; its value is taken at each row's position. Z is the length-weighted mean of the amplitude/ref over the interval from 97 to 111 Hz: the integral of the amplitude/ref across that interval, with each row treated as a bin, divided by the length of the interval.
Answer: 1.02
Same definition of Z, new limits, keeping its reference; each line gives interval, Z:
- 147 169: 0.99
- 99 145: 0.97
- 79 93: 0.97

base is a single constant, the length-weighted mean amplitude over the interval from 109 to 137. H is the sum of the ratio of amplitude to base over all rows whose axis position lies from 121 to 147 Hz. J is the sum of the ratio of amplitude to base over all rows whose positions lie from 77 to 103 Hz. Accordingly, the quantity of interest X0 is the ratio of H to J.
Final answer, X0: 1.05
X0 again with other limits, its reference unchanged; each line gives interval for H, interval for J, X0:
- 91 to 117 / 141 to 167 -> 0.94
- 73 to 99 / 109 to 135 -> 0.99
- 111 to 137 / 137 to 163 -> 0.91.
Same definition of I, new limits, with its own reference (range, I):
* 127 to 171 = 136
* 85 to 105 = 98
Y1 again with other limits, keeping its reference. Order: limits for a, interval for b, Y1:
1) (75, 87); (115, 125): 0.87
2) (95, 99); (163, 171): 0.98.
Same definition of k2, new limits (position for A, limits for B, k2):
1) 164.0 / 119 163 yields 359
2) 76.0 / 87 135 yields 327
